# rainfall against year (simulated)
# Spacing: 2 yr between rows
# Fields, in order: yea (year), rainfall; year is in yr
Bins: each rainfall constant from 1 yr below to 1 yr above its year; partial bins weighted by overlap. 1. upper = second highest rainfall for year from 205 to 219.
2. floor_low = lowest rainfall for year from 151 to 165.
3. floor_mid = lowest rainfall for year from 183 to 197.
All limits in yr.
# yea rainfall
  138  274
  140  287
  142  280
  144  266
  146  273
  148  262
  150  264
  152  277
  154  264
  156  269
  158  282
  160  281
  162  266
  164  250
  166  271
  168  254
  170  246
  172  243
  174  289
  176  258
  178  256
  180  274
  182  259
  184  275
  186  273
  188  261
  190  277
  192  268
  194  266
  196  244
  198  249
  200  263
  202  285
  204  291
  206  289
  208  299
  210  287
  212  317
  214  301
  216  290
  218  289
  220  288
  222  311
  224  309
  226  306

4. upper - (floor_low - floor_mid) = 295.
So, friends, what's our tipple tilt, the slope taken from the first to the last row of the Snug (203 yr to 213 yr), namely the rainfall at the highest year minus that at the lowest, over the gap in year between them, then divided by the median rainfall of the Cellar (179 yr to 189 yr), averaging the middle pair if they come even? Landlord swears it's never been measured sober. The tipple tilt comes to 0.012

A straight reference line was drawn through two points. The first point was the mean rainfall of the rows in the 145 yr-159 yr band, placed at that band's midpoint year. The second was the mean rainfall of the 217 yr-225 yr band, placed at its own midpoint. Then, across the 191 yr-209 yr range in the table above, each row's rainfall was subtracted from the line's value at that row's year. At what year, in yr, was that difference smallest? 208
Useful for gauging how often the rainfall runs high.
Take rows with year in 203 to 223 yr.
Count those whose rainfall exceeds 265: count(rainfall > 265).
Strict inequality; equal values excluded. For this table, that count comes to 10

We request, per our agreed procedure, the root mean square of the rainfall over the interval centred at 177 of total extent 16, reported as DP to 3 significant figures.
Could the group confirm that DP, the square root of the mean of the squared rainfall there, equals 263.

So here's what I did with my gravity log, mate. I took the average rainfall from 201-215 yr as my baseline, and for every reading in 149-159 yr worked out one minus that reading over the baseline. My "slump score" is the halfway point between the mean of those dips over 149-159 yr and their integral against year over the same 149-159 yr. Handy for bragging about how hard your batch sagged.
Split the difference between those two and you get 0.45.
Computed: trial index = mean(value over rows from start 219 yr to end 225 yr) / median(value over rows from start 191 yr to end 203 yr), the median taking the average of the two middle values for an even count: 1.14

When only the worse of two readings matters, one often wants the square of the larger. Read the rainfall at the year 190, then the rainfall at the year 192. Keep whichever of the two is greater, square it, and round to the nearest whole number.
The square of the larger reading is 76729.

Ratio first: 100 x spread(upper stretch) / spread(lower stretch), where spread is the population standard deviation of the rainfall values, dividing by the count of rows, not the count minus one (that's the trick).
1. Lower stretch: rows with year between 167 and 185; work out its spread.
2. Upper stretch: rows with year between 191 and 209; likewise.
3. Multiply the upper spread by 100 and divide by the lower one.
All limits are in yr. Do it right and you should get 130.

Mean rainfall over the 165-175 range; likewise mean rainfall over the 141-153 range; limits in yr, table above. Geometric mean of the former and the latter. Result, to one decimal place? 265.4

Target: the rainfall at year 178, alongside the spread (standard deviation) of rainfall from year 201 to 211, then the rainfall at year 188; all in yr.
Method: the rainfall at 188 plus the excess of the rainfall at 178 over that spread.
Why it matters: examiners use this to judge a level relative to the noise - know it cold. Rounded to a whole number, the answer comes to 512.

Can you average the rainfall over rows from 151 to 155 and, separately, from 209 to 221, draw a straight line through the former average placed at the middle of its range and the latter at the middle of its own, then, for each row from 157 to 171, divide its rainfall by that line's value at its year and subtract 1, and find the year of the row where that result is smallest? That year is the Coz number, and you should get 170 yr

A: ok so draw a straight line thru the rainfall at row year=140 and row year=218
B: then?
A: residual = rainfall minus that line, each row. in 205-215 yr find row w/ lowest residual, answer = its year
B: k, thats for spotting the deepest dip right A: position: 210 yr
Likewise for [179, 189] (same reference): 182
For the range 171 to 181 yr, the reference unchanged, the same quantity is 172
